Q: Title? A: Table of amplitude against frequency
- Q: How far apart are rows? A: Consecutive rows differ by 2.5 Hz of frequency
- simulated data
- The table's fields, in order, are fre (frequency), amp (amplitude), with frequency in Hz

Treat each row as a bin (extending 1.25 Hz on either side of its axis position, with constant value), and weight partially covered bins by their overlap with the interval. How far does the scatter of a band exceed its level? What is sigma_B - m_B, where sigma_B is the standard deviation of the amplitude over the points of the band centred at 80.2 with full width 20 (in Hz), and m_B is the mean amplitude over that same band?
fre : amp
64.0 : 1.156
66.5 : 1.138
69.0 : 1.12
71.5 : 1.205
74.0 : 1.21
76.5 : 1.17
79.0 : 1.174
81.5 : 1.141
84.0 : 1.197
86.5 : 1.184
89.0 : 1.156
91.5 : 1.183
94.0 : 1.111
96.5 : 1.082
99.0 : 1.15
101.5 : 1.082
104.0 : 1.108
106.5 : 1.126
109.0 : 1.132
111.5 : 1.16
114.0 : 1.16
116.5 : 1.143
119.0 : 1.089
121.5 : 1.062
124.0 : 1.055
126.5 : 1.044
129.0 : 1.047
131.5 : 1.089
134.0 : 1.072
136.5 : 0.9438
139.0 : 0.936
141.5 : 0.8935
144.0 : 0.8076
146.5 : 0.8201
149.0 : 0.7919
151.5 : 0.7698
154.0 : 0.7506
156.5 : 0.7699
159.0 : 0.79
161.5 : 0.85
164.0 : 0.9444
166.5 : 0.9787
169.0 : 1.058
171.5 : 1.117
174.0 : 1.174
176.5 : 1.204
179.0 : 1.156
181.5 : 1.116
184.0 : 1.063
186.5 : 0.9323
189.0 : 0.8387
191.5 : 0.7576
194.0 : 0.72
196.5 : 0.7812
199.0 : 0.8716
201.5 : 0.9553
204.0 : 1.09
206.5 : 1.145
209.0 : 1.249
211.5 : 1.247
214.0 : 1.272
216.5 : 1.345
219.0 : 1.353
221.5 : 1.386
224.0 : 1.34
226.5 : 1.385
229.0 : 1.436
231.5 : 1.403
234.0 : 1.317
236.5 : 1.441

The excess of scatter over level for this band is -1.16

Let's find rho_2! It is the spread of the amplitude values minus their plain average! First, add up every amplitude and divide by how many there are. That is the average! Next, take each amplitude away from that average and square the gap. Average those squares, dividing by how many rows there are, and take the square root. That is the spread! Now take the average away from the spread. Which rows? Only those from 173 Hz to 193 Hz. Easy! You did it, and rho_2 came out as -0.87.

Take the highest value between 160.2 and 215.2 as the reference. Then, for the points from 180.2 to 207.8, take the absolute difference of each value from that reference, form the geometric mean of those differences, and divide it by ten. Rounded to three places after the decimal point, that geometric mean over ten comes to 0.030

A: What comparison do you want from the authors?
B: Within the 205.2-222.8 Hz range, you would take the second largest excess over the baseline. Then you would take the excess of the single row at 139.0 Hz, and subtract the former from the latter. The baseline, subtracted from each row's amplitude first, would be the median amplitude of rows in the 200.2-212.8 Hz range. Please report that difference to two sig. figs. -0.42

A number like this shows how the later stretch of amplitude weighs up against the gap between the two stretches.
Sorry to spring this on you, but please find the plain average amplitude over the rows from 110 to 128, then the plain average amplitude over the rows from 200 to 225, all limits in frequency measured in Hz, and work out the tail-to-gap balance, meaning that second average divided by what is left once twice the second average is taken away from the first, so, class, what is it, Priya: -0.90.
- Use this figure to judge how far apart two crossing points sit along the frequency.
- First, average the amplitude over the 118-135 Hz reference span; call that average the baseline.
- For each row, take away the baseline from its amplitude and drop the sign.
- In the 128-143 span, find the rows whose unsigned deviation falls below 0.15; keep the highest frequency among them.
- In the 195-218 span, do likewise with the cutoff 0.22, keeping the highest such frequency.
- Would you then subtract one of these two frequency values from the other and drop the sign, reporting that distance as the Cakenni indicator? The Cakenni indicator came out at 75.0 Hz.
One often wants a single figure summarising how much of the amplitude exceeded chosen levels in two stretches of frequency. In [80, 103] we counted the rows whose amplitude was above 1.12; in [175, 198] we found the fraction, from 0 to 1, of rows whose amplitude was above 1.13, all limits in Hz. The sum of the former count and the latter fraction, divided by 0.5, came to 12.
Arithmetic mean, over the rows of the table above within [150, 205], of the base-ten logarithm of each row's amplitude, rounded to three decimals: -0.033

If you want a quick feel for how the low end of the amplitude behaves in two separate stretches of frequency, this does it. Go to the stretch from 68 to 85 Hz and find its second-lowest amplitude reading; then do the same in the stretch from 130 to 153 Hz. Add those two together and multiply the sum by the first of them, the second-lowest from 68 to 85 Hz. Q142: 2.21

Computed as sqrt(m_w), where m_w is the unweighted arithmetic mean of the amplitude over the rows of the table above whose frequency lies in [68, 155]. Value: 1.03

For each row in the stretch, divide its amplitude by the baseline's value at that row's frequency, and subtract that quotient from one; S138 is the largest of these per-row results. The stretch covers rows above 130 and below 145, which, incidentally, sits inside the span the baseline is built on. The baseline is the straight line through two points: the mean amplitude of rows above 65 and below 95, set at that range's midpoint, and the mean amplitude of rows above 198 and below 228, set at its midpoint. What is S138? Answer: 0.32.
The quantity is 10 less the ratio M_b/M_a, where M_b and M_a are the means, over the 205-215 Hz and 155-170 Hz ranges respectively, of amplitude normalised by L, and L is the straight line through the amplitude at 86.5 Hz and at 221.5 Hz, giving 8.70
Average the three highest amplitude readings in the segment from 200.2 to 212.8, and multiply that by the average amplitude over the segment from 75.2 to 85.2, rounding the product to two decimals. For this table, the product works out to 1.42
